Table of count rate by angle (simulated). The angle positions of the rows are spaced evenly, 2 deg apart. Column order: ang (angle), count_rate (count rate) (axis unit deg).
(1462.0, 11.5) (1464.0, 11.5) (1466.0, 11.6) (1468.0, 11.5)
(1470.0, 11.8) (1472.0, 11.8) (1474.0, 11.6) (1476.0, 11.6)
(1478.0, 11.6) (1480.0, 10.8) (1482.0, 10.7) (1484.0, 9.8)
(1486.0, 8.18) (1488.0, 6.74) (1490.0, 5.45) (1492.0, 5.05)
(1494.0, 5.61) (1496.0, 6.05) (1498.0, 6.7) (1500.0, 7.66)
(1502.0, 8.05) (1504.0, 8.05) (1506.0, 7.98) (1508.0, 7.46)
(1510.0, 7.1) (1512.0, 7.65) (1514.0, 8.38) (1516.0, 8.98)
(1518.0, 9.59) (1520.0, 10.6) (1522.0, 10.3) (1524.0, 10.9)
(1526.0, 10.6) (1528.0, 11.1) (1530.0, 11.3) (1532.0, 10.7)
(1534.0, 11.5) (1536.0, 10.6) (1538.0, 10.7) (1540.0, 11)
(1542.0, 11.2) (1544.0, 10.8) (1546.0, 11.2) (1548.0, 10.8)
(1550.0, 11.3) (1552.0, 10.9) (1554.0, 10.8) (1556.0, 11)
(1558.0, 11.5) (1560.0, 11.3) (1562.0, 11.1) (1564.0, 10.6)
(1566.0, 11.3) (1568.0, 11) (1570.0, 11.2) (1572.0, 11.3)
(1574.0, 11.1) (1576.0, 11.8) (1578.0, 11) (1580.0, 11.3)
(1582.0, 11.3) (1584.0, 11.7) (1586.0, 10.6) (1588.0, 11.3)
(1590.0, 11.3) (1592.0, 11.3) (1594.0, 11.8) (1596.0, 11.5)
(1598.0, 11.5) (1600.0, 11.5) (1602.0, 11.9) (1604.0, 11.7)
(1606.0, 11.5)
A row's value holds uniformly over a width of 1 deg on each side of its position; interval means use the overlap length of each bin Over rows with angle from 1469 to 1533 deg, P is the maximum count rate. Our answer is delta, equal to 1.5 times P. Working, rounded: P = 11.8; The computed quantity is 17.7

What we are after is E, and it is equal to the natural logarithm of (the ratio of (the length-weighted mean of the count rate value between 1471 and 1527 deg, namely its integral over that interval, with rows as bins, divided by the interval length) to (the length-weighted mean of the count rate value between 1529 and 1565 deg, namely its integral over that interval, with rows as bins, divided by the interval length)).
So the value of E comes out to -0.23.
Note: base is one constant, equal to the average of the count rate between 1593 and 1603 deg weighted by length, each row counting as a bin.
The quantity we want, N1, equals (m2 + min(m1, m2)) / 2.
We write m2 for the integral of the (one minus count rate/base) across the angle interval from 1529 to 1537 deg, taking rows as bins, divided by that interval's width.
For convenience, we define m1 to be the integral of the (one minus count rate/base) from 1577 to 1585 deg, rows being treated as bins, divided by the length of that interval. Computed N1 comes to 0.040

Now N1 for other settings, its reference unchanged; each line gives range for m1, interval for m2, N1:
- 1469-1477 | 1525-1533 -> 0.028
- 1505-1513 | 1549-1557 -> 0.055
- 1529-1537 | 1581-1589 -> 0.036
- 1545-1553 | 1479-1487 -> 0.101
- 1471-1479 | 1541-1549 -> 0.027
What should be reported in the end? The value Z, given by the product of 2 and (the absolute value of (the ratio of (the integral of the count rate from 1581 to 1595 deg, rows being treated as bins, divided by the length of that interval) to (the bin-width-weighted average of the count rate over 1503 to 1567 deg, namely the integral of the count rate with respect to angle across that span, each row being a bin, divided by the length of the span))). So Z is 2.2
